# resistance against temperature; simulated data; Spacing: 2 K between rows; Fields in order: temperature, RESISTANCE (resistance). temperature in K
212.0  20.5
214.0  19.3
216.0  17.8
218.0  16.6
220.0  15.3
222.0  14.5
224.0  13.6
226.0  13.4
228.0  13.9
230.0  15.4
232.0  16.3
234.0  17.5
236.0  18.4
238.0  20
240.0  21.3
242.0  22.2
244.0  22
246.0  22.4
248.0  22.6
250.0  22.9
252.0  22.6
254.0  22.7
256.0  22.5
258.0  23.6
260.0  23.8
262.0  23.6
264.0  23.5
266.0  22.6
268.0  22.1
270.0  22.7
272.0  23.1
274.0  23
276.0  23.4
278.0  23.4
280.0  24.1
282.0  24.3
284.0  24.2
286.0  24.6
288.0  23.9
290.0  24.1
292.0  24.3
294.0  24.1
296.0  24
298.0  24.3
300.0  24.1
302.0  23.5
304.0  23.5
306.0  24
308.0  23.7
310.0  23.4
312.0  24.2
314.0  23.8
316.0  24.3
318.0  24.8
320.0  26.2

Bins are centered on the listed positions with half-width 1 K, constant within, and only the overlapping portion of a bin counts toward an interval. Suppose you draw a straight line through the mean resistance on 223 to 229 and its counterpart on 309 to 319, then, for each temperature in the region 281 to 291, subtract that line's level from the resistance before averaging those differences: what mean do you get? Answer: 3.5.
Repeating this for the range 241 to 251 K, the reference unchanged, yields 6.4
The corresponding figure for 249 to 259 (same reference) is 5.9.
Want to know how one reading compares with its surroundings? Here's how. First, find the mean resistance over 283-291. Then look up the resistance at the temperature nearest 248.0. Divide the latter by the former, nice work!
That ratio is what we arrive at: 0.93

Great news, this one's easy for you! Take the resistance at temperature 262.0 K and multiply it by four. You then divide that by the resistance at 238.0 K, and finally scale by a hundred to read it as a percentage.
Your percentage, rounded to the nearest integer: 472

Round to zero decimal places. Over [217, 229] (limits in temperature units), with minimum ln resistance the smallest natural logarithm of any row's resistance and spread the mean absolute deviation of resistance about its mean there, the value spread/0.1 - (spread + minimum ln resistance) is 6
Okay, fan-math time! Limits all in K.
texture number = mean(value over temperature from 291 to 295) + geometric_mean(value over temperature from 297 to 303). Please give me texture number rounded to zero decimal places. 48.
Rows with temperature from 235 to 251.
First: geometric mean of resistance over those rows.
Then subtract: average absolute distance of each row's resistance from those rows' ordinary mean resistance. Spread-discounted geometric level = 20.2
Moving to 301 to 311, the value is 23.4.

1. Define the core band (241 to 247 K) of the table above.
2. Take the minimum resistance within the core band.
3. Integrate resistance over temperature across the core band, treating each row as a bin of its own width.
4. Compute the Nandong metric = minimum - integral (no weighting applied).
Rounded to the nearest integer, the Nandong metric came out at -111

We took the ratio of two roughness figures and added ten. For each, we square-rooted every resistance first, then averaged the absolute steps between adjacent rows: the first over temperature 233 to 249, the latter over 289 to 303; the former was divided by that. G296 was 13.2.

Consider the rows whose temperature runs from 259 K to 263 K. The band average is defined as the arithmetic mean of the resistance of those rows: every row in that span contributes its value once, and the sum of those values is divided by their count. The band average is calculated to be 23.7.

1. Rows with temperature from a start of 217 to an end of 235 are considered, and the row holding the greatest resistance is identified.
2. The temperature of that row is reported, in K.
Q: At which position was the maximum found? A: 234.0 K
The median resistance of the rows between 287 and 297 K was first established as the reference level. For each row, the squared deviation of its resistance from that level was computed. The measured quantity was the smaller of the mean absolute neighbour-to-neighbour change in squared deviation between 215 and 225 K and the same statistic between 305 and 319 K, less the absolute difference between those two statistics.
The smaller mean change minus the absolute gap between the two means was -17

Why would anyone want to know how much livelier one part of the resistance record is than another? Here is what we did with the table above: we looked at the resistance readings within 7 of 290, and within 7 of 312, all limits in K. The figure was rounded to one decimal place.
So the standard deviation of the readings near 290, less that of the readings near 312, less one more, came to -1.2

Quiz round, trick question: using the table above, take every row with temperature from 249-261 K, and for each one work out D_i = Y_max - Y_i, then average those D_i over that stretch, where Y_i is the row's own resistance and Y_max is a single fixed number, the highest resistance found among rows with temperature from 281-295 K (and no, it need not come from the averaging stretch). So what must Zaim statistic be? 1.6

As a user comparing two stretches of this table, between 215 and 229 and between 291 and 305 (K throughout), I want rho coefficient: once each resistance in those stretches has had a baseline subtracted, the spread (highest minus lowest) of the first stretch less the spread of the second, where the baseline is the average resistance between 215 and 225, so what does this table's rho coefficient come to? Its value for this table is 3.6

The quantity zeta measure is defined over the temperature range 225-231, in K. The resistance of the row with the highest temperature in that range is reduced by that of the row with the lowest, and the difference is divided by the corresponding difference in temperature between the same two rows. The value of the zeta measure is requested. 0.50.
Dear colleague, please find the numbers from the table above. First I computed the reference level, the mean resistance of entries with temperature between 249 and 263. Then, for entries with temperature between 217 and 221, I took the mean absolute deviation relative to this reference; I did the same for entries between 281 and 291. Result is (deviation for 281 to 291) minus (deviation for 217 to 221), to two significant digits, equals -6.0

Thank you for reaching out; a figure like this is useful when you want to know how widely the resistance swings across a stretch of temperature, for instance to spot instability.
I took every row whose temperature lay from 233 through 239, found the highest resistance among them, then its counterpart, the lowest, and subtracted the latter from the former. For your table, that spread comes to 2.5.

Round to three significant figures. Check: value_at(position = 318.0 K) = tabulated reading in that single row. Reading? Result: 24.8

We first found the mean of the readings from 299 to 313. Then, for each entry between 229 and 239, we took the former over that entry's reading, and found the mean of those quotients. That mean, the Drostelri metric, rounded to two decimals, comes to 1.37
